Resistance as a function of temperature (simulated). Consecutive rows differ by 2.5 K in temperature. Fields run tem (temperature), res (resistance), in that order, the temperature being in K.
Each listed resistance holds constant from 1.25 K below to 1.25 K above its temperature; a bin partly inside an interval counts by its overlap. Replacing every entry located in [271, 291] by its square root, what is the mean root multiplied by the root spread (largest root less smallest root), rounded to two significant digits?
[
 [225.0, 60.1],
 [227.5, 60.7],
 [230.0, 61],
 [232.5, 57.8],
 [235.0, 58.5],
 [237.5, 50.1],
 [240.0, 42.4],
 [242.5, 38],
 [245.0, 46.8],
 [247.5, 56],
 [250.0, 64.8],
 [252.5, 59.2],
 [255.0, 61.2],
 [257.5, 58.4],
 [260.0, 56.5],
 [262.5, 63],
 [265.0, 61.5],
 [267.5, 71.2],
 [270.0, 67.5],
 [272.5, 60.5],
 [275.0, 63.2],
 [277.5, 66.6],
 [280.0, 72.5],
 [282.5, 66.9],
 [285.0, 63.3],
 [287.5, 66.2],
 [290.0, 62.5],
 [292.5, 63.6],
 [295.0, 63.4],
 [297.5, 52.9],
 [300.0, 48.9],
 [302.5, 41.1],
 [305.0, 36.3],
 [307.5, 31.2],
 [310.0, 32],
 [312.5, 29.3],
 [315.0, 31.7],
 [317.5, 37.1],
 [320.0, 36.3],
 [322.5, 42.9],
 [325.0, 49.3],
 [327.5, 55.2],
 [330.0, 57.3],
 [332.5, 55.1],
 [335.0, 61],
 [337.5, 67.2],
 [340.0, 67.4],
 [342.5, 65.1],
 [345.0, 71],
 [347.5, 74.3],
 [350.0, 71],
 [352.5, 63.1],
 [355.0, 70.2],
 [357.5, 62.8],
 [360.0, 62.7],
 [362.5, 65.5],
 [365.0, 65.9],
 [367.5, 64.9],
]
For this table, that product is 5.9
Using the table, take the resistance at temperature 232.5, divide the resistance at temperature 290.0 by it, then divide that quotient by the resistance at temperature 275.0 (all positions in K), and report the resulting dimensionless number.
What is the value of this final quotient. 0.017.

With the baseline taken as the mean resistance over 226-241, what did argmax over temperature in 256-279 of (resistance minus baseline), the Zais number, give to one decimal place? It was 267.5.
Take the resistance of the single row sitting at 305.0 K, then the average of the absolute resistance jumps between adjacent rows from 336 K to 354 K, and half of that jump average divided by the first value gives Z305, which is 0.053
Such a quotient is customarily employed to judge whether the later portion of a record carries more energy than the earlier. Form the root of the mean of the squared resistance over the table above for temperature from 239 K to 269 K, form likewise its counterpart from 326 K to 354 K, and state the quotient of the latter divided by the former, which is 1.1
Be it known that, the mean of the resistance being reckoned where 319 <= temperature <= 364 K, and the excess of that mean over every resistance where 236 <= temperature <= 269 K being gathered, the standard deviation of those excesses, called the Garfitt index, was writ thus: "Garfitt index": 9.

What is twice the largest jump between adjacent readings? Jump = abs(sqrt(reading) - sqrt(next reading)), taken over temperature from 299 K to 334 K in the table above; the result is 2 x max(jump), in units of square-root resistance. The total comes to 1.2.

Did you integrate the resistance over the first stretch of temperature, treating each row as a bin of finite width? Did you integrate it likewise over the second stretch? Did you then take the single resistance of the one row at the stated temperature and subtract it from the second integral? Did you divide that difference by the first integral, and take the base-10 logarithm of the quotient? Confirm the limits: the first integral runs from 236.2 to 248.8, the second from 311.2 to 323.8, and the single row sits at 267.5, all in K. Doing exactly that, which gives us -0.20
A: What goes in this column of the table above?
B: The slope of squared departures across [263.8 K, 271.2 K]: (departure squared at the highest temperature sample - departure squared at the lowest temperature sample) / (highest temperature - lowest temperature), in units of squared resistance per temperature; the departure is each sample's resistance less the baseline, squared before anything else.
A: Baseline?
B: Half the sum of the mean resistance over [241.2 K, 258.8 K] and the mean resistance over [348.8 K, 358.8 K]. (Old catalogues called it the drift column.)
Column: 9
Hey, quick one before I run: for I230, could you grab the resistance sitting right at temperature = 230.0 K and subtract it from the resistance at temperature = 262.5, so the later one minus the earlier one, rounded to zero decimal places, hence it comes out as 2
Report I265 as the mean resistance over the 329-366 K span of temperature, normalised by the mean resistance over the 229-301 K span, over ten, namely 0.110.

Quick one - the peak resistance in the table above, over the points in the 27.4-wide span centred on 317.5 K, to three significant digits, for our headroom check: 57.3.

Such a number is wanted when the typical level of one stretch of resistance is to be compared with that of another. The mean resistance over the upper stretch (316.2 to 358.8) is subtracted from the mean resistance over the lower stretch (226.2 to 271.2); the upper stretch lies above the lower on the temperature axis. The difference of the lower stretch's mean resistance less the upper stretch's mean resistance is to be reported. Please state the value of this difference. -1.7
